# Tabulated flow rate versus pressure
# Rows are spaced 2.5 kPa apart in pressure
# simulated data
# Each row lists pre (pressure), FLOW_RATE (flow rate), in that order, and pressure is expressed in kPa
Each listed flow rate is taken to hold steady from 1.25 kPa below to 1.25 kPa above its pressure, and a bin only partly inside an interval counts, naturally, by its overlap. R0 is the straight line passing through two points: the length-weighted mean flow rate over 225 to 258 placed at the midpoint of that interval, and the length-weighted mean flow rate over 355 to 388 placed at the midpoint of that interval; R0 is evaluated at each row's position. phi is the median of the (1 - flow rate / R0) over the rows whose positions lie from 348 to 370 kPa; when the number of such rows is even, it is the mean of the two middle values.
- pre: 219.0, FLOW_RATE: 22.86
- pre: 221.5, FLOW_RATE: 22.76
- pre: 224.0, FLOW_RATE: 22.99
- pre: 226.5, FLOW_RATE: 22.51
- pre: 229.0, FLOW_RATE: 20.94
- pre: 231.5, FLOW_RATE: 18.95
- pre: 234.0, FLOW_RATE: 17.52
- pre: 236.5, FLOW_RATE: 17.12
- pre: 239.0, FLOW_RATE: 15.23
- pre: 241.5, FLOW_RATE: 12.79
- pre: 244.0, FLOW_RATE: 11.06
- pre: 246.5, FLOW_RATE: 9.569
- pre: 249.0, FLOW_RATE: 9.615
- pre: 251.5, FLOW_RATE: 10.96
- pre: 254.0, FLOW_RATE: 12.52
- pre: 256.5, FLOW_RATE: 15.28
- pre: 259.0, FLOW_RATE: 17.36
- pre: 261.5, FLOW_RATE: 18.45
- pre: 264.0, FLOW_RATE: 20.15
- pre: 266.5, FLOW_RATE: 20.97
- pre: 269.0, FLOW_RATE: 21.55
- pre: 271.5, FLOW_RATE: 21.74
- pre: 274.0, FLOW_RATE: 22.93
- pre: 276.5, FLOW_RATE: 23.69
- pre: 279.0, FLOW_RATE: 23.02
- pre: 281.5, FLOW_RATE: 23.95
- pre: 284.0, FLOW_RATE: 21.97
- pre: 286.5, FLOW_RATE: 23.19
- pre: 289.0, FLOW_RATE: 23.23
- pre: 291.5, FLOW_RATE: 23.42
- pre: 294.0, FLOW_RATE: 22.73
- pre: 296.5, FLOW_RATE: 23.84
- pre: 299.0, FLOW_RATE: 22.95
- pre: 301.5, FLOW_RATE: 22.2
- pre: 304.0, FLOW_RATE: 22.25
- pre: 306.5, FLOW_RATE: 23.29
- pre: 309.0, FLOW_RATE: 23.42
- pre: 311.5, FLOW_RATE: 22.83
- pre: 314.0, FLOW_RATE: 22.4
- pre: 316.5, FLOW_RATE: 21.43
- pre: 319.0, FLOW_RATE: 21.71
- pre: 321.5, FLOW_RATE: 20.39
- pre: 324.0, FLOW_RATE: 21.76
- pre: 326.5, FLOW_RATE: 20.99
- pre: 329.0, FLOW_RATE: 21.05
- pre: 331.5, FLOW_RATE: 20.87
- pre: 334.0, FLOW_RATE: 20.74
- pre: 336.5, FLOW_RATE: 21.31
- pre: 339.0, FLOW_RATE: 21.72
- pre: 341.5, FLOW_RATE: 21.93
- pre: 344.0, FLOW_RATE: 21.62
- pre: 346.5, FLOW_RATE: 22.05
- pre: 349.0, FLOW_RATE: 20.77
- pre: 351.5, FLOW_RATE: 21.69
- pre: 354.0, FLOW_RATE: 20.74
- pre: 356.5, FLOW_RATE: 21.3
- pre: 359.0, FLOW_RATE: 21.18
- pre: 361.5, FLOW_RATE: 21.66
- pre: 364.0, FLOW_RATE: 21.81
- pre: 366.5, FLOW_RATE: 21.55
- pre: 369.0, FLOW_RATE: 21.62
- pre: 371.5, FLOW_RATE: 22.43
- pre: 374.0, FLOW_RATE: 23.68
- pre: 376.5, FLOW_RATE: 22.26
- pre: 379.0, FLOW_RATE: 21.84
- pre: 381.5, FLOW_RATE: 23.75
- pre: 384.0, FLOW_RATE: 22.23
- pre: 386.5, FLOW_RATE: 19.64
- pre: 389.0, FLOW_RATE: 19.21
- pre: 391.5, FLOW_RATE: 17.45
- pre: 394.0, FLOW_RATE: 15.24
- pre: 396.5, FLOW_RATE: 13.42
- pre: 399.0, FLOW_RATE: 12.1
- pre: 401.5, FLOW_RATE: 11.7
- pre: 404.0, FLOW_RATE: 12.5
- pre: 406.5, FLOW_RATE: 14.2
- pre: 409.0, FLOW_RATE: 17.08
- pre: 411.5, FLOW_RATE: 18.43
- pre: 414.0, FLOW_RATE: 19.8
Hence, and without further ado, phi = 0.00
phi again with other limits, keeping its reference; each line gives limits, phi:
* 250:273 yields -0.15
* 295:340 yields -0.13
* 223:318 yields -0.26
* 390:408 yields 0.42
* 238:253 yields 0.28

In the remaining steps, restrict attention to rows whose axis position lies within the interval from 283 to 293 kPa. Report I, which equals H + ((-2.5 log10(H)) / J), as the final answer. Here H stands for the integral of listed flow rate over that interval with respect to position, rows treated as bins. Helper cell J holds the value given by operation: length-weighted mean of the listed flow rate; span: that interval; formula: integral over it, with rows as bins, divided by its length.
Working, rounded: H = 230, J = 23.0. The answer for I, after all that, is 229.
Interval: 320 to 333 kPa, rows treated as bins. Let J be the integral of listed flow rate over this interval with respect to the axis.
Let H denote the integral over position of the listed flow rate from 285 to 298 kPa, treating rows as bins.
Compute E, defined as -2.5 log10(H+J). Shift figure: -6.90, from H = 302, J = 273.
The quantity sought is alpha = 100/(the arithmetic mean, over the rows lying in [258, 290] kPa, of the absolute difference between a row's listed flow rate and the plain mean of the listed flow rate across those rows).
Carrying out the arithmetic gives 65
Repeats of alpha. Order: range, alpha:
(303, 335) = 123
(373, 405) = 25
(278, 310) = 210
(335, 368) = 305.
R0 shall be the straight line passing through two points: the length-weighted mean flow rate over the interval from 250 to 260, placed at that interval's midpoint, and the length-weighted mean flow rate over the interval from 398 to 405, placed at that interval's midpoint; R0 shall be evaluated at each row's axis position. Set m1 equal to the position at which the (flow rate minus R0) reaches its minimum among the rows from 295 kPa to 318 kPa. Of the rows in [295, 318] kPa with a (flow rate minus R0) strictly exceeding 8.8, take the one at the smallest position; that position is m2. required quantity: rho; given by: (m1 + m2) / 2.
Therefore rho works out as 306.5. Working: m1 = 316.5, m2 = 296.5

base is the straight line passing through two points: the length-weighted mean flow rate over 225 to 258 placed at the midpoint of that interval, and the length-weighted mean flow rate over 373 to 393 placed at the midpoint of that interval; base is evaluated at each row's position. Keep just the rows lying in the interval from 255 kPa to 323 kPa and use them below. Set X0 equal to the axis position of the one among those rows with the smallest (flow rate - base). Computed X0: 256.5 kPa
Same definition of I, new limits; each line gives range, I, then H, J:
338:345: 152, 152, 21.8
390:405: 207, 208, 13.8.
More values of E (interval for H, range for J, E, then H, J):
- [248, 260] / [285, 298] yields -6.66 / 158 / 302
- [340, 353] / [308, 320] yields -6.85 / 281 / 268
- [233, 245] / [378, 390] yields -6.59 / 177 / 256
